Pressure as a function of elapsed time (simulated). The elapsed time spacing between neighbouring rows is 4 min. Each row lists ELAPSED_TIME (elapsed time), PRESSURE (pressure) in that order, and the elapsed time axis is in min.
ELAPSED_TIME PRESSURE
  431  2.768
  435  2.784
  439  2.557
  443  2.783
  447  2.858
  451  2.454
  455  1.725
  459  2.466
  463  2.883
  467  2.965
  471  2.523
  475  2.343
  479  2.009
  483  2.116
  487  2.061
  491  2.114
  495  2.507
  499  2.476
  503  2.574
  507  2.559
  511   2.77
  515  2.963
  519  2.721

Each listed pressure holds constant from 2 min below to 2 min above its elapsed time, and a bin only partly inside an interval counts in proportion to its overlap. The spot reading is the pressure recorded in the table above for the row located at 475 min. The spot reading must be 2.343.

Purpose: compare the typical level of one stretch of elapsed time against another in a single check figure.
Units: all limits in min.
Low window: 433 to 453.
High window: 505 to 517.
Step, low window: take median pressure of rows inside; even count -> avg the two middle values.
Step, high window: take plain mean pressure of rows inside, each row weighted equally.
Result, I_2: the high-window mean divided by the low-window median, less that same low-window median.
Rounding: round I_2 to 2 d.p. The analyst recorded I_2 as -1.79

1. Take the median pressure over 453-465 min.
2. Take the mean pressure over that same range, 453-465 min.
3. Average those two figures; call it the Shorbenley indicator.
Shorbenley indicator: 2.4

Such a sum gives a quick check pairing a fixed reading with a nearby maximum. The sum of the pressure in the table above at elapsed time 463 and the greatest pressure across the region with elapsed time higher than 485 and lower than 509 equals 5.5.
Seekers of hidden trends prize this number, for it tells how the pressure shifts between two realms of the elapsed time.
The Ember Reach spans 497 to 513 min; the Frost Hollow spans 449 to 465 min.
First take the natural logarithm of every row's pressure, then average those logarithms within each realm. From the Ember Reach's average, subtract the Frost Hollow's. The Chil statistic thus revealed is 0.10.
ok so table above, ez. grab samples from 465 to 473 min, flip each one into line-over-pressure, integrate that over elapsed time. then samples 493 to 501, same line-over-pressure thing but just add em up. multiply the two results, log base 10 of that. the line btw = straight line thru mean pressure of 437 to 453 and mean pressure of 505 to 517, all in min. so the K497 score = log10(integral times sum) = 1.24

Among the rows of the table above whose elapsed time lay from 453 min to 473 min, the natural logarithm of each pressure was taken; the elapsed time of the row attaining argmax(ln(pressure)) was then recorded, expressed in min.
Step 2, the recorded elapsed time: 467 min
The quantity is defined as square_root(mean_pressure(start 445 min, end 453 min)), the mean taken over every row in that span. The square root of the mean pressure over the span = 1.63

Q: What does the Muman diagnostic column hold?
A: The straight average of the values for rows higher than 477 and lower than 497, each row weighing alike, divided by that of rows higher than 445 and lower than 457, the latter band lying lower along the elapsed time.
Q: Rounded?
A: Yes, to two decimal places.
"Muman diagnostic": 0.92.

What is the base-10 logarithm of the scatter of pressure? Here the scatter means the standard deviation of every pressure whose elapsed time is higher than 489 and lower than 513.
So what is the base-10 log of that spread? -0.7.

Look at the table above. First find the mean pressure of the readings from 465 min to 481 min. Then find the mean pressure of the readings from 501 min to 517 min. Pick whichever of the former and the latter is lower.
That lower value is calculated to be 2.5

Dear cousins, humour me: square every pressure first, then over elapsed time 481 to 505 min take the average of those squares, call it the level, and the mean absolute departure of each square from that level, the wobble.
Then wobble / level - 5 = -4.82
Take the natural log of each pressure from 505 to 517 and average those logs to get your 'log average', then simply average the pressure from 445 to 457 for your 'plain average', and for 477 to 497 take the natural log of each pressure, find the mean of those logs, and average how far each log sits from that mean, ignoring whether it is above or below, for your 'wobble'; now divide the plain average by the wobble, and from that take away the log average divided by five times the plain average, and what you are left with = 39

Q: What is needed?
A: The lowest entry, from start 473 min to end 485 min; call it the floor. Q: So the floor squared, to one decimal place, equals 4.0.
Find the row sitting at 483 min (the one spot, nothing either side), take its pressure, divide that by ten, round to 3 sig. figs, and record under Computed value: 0.212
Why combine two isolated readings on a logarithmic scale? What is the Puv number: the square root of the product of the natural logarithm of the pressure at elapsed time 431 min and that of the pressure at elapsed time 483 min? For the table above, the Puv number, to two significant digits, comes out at 0.87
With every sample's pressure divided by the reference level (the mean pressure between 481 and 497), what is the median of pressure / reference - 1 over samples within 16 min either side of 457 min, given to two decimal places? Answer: 0.21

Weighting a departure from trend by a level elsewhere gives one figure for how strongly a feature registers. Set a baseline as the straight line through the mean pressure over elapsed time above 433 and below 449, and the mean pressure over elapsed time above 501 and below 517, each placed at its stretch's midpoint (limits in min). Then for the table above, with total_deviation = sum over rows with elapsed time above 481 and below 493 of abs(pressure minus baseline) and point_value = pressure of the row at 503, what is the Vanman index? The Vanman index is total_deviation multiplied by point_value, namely 4.9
